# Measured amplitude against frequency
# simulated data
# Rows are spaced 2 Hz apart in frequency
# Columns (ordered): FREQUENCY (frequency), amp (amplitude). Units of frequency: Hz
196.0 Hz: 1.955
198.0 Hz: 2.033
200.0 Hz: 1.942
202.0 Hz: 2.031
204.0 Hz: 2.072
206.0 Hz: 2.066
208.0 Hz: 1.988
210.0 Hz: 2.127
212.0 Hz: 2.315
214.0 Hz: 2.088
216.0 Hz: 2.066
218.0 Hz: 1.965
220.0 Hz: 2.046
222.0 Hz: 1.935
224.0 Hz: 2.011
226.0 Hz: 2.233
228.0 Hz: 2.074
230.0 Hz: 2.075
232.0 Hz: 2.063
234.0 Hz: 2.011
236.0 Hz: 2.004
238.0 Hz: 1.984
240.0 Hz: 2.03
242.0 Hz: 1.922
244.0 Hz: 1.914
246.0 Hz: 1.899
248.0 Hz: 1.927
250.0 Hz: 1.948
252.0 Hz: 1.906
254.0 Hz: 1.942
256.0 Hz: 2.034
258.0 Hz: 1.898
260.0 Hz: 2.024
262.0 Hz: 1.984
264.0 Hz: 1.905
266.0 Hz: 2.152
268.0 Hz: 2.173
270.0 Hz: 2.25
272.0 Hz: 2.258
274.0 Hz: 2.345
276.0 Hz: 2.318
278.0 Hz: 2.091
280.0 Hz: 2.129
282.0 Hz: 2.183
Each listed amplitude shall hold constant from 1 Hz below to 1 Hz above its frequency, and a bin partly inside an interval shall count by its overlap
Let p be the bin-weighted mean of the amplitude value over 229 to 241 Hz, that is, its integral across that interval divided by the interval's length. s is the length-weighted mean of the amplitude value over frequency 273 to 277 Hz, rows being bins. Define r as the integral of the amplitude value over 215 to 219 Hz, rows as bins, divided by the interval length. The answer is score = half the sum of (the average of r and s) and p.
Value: 2.10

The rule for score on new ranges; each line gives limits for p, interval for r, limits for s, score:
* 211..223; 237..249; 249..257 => 2.01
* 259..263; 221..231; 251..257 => 2.01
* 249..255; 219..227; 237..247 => 1.97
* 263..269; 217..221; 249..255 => 2.02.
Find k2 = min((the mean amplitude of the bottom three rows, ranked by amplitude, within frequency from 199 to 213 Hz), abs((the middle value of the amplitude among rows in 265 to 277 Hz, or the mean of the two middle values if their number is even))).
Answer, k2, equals 1.99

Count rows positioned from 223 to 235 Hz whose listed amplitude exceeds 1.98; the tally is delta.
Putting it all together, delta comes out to 6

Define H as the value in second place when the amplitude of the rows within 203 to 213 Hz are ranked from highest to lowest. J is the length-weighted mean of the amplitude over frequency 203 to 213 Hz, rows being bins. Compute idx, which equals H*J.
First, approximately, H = 2.127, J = 2.11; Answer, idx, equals 4.5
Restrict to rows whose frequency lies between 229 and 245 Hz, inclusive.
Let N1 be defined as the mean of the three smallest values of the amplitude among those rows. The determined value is 1.94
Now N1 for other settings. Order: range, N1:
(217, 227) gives 1.97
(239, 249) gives 1.91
